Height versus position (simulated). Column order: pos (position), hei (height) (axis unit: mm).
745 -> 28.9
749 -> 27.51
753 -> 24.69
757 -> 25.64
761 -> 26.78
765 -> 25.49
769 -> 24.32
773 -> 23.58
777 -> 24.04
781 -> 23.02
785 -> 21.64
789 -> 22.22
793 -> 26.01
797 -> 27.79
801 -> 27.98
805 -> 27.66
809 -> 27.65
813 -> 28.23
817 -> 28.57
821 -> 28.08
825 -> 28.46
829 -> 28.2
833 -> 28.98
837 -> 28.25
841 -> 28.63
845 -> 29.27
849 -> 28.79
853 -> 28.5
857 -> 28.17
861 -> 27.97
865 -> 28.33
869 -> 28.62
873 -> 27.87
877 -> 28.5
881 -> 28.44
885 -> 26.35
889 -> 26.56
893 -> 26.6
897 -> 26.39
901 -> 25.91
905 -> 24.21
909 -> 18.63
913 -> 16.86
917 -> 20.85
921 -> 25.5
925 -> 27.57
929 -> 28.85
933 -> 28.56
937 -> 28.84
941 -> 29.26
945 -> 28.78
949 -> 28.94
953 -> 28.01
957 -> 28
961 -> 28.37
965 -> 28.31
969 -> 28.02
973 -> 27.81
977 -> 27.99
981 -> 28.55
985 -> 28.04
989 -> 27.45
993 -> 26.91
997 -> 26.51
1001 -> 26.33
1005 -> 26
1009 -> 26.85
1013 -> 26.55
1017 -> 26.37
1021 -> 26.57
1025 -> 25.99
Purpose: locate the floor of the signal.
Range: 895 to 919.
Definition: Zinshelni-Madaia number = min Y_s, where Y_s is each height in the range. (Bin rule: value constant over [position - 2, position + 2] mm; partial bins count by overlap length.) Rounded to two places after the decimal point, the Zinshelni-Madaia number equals 16.86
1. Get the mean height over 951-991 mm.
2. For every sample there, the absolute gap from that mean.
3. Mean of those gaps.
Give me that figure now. 0.21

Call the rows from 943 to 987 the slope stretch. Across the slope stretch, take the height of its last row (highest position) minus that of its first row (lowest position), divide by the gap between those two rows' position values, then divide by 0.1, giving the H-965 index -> -0.2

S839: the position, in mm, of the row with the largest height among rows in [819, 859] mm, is 845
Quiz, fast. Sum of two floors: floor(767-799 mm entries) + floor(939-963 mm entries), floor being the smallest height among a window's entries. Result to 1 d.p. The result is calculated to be 49.6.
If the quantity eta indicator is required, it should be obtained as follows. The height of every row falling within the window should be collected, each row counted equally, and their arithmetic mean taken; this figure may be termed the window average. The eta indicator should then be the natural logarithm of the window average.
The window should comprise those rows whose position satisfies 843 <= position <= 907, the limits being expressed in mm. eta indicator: 3.32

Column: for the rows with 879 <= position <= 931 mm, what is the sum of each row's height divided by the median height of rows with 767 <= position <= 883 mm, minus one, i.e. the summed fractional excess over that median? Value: -1.5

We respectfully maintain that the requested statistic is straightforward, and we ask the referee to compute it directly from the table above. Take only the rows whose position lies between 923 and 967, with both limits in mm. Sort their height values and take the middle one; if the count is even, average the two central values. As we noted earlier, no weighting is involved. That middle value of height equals 28.6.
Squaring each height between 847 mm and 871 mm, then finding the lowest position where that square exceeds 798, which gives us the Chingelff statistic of 849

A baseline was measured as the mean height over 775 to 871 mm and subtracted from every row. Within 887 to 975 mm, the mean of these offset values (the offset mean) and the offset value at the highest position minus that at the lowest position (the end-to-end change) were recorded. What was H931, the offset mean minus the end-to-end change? -2.1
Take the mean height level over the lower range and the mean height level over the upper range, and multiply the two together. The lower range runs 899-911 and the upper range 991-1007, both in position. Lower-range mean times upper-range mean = 606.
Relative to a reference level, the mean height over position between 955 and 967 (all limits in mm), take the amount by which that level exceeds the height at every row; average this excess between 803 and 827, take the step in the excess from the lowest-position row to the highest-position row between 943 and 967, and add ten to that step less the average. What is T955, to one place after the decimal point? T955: 10.4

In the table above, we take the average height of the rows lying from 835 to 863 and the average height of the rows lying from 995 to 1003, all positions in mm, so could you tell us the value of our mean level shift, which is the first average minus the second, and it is 2.1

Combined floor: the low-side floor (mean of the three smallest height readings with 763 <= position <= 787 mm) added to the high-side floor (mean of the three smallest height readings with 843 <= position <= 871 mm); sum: 51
